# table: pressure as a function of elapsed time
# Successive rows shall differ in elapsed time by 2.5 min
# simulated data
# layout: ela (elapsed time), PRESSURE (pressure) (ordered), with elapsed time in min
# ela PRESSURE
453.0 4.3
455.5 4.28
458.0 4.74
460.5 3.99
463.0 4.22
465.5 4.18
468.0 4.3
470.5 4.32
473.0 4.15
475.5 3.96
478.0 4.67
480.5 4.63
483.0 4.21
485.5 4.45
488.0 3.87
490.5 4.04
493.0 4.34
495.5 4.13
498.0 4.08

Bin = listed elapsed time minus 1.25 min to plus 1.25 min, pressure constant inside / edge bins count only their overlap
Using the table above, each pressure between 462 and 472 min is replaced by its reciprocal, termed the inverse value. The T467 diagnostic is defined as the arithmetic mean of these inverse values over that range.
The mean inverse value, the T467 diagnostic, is 0.235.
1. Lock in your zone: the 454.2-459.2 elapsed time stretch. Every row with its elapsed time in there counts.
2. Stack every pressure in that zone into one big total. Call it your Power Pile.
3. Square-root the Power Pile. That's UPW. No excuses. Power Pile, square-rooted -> 3.00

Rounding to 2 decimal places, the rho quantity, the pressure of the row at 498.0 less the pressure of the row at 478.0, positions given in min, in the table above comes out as -0.59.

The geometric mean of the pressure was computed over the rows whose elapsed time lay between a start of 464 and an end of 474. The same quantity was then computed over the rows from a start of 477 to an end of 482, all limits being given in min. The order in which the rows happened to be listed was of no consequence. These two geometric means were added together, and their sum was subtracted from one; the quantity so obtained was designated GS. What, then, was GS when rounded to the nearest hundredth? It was -7.89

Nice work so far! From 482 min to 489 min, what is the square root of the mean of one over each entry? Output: 0.490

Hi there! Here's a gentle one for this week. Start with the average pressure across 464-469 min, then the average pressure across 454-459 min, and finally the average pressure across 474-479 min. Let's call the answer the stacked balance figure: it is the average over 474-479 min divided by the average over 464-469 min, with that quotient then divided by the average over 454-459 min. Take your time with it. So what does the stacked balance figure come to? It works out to 0.226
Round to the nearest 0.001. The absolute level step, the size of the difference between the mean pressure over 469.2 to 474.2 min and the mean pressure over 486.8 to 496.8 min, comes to 0.140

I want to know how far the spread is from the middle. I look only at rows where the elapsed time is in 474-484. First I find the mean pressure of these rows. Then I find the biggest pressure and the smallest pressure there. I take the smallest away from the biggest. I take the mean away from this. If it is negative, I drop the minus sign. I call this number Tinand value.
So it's 3.66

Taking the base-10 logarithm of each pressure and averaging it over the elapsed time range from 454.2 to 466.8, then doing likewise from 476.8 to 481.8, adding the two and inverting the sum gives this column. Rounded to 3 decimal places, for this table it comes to 0.770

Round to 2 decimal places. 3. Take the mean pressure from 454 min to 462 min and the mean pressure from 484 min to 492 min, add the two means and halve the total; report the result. 4.23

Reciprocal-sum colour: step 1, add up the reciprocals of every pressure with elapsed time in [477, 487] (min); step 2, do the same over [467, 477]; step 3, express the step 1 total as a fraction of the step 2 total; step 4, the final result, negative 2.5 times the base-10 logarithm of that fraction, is 0.08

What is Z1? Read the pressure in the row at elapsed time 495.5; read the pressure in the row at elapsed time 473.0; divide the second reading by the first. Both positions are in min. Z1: 1.00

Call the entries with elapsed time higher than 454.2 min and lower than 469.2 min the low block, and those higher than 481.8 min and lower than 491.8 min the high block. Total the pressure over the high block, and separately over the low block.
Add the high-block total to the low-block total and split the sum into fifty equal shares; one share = 0.85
